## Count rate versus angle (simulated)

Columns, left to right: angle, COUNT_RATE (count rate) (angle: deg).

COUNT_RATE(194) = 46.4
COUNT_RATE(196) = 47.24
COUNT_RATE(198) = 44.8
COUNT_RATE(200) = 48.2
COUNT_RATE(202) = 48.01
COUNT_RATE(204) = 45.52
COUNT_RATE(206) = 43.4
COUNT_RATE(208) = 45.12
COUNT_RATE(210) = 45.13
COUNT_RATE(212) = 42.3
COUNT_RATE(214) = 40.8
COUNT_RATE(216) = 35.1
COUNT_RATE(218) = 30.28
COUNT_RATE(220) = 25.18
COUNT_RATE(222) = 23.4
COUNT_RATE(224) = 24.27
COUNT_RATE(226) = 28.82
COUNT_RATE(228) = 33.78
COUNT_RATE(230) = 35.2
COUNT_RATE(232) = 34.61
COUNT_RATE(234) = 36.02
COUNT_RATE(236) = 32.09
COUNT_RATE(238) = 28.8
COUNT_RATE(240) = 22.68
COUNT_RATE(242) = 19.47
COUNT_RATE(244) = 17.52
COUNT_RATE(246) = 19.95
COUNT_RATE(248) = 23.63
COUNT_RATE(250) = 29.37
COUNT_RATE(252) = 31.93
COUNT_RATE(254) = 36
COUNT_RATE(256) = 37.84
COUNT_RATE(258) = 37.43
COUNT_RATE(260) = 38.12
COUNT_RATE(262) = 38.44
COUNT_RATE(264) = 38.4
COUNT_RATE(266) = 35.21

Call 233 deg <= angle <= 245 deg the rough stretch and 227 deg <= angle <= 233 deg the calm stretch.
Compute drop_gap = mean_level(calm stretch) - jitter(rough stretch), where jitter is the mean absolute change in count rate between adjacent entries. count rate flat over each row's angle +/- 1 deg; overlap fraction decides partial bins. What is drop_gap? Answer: 31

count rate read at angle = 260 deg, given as 38.12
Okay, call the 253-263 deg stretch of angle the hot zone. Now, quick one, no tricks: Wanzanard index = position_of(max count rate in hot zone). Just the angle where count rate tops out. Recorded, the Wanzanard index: 262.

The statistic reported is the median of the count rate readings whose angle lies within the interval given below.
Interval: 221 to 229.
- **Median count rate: 27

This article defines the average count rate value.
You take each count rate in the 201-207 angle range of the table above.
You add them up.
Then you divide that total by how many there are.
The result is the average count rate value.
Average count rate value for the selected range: 46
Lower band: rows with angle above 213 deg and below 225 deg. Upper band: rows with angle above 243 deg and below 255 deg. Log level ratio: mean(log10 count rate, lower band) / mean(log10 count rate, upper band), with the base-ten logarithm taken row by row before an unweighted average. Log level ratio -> 1.04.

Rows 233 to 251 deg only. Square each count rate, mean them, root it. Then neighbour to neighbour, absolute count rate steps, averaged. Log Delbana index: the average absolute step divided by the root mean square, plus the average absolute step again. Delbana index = 3.9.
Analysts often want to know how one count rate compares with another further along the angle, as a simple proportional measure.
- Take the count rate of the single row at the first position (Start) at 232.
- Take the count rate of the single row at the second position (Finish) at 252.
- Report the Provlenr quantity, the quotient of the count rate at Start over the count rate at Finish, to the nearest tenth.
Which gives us 1.1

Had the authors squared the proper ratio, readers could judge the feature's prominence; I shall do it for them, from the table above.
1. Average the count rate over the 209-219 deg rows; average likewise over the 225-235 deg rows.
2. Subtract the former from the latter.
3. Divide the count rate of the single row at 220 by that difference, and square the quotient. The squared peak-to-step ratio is 25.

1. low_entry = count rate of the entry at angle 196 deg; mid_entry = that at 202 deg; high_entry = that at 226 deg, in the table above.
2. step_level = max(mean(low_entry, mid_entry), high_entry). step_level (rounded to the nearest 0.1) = 47.6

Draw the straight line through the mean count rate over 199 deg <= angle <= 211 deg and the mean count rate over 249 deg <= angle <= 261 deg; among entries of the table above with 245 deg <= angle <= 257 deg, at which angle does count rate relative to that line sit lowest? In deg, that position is 246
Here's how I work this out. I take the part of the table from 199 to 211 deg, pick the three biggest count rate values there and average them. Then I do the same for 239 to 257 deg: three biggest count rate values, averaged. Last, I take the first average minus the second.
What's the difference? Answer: 12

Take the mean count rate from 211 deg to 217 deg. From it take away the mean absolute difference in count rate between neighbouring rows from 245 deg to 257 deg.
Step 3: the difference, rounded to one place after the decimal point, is 35.8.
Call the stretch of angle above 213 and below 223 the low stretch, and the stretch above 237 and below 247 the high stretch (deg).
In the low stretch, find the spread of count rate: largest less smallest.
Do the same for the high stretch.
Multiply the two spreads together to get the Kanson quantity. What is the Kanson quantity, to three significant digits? 196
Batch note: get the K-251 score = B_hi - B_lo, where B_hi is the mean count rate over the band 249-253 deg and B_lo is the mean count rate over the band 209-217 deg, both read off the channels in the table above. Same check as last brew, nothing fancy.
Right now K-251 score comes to -10.2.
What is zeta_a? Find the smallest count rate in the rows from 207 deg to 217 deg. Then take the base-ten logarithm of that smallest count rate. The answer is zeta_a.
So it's 1.55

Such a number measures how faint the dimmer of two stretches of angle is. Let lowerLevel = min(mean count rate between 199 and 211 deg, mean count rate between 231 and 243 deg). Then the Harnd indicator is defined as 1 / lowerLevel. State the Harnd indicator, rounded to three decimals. 0.035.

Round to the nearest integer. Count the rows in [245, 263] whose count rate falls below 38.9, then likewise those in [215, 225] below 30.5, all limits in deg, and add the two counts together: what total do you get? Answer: 13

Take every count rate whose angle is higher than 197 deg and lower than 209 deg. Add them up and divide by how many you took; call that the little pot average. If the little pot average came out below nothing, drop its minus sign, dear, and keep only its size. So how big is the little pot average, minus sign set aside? 46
